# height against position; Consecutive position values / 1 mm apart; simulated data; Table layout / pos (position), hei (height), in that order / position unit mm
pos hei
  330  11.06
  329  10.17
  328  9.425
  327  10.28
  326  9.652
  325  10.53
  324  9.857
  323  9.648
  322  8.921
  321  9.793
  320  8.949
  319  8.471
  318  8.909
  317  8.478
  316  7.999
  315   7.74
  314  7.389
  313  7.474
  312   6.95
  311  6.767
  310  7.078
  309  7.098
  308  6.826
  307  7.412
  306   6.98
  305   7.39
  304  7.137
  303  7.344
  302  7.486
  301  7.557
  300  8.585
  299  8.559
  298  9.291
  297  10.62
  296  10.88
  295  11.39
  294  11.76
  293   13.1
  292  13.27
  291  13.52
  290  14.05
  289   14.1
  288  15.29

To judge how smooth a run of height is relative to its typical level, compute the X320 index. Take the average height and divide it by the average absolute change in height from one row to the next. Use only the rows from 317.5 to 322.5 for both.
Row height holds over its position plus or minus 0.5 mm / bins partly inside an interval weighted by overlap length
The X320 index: 14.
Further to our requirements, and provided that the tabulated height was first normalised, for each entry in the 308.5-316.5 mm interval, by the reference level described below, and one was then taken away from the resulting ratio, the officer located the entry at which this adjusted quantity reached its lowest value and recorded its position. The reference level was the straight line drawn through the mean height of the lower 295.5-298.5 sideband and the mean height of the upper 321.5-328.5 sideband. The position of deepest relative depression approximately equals 311 mm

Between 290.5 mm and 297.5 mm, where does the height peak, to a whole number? 291 mm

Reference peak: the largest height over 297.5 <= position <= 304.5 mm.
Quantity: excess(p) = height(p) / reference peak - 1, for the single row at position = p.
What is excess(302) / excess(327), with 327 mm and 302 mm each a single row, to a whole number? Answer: -2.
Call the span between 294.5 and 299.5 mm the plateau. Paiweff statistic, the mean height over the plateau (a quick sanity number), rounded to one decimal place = 10.1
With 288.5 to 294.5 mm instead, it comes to 13.3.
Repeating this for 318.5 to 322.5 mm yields 9.0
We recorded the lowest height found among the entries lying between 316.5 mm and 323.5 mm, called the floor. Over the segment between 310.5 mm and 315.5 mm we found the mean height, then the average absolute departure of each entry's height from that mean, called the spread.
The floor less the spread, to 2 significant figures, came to 8.1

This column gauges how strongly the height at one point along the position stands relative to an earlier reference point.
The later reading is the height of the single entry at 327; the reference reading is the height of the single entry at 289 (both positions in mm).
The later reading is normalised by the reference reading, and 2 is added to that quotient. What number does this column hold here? 2.73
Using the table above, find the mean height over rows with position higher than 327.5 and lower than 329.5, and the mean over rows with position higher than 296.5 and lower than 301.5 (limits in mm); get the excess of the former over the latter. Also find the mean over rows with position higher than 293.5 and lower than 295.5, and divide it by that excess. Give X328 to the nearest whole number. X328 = 13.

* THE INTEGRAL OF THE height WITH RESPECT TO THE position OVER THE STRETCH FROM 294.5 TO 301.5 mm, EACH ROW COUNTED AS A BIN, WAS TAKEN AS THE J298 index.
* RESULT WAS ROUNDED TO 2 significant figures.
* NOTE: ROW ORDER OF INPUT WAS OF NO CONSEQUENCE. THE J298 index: 67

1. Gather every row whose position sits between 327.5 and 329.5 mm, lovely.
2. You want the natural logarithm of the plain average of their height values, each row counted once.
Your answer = 2.28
